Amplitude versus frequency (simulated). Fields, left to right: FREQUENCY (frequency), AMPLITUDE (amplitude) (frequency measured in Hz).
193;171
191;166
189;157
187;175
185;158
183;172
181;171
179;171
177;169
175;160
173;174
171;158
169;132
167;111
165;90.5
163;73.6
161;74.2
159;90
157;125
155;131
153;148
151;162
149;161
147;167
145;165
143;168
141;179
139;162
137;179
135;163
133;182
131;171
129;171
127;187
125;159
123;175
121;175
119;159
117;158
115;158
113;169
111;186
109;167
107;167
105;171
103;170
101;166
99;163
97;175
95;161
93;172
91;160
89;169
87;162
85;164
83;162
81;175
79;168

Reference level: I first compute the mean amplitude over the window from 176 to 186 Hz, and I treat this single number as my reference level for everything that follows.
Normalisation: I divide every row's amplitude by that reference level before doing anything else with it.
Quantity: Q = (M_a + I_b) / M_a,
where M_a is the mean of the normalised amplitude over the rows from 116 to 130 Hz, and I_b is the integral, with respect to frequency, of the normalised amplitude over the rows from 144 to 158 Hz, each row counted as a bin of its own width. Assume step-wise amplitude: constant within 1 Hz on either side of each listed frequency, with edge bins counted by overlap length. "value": 14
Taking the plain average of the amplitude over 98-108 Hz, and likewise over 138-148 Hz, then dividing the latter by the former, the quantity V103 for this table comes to 1.00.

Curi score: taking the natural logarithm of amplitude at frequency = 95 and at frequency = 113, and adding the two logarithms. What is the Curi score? 10.2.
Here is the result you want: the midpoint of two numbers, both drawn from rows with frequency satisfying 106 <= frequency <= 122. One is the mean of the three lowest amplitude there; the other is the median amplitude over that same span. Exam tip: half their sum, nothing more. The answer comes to 163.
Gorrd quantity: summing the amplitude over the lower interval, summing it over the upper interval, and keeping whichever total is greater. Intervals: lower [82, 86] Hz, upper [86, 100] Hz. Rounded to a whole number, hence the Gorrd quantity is 1162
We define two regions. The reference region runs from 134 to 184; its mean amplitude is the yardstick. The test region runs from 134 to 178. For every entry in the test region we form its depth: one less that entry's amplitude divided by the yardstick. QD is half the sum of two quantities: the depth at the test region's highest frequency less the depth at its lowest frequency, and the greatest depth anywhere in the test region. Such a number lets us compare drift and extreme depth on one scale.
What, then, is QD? 0.23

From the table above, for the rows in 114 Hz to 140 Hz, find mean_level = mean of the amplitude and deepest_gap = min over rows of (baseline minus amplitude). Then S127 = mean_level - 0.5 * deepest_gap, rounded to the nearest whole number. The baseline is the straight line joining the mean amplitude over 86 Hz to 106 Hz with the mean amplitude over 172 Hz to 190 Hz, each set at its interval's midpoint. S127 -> 179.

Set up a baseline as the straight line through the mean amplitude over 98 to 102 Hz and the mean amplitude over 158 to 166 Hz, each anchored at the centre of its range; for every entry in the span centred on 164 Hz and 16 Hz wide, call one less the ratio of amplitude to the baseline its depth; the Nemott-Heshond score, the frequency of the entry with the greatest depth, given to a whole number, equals 161 Hz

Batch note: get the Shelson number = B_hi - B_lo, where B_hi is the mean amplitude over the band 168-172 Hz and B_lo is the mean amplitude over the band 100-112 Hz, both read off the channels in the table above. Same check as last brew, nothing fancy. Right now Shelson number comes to -26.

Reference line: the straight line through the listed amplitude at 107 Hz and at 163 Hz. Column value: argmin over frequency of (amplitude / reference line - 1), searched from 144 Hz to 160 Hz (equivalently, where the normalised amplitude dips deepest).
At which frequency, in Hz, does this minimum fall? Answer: 159 Hz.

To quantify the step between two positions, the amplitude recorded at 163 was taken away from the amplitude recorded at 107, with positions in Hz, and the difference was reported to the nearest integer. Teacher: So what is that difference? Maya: 93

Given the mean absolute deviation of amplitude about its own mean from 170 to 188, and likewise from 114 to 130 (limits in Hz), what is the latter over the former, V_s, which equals 1.6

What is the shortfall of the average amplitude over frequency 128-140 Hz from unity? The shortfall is -170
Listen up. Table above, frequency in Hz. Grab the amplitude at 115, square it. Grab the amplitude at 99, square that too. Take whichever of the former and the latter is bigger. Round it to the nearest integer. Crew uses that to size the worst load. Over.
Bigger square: 26569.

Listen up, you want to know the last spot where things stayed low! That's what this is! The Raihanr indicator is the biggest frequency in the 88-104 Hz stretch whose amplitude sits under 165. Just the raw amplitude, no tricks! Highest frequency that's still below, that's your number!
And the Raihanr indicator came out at 99 Hz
